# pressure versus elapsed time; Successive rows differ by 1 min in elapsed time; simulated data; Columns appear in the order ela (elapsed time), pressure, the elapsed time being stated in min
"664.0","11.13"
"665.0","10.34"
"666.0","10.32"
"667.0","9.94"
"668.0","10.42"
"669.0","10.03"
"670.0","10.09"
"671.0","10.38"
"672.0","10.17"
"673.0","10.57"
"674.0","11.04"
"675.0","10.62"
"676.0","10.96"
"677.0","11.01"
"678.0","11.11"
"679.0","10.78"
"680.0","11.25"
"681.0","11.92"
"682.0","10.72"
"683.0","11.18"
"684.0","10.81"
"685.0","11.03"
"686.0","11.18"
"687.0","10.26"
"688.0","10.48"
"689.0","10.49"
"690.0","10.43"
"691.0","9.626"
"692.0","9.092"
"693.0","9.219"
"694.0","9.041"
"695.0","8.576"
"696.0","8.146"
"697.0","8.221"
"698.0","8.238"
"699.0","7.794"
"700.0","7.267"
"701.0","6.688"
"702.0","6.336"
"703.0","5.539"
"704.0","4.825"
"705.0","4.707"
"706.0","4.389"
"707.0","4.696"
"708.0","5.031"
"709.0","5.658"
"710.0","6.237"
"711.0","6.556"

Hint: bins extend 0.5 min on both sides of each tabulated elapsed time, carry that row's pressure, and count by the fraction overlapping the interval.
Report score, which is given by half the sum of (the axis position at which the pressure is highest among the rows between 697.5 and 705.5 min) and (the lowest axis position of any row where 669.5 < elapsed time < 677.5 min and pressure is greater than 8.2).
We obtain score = 684.0 min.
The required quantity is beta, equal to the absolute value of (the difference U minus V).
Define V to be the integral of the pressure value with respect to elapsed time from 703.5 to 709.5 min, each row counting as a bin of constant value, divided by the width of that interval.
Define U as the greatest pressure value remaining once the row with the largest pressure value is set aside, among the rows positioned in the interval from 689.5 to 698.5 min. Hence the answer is 4.7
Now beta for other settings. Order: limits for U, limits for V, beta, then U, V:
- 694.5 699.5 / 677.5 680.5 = 2.8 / 8.238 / 11.0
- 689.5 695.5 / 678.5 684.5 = 1.5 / 9.626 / 11.1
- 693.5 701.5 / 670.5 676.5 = 2.0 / 8.576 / 10.6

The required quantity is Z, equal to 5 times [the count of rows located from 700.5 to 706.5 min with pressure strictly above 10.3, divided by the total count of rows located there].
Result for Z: 0.0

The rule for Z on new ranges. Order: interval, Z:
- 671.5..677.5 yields 4.2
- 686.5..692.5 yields 2.5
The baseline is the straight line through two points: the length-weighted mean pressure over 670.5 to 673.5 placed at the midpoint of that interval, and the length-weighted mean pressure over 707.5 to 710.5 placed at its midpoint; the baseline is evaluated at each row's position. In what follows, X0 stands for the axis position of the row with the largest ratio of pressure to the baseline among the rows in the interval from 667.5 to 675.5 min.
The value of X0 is 674.0 min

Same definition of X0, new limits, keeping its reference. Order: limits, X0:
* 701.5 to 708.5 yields 702.0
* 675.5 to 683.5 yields 681.0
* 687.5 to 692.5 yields 690.0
